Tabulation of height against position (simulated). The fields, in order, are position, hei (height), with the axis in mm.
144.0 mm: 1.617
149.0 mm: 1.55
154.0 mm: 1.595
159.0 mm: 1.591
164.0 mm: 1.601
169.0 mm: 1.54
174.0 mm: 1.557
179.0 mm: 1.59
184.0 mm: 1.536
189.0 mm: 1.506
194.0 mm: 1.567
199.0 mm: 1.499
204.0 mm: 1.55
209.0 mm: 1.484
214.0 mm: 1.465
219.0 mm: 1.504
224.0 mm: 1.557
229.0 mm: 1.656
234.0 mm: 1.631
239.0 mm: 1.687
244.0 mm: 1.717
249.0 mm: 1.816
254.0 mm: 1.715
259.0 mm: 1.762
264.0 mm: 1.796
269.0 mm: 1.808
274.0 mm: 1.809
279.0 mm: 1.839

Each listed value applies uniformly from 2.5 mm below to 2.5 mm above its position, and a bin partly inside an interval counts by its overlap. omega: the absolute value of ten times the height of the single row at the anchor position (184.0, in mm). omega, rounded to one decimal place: 15.4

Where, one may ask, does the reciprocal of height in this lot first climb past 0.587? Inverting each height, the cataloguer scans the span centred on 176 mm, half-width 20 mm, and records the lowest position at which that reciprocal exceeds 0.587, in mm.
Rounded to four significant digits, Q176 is 159.0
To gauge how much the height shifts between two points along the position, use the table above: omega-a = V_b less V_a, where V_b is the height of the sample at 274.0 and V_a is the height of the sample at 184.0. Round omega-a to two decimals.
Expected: 0.27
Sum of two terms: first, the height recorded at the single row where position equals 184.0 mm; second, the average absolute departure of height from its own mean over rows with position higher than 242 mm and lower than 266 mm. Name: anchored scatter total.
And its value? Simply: 1.57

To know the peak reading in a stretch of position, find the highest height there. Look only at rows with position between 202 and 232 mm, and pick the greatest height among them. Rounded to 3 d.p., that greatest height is 1.656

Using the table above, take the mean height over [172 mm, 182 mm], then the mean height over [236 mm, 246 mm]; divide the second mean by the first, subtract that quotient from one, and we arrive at -0.08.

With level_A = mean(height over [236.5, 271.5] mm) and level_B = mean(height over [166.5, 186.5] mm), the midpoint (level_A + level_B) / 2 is 1.66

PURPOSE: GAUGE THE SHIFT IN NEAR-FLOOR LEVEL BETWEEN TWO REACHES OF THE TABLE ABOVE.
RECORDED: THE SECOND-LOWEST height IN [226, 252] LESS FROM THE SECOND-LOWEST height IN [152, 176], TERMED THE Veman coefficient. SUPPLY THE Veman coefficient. -0.10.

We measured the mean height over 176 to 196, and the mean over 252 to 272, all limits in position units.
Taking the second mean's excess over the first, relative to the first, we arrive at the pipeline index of 0.14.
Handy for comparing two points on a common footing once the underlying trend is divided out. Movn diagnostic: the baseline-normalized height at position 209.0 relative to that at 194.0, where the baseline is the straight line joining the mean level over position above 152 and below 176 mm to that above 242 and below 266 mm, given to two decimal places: 0.93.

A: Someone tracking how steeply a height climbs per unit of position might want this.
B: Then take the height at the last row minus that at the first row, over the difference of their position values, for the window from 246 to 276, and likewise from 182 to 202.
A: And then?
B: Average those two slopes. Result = -0.0014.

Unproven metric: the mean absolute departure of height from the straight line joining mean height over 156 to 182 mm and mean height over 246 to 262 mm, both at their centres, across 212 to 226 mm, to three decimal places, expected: 0.178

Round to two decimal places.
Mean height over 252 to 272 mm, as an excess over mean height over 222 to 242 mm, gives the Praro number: 0.14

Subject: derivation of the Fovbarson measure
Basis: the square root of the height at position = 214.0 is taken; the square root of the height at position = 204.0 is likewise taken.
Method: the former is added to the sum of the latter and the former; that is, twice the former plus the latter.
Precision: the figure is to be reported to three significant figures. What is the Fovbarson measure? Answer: 3.67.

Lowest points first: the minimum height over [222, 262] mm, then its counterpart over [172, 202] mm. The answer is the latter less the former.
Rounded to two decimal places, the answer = -0.06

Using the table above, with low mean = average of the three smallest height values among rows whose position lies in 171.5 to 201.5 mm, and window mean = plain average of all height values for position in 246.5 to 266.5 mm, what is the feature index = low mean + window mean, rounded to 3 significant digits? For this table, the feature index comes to 3.29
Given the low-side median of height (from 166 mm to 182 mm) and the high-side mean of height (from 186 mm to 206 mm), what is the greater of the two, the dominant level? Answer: 1.56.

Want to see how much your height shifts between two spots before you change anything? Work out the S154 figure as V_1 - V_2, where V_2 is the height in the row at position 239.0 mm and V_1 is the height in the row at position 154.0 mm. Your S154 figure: -0.09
